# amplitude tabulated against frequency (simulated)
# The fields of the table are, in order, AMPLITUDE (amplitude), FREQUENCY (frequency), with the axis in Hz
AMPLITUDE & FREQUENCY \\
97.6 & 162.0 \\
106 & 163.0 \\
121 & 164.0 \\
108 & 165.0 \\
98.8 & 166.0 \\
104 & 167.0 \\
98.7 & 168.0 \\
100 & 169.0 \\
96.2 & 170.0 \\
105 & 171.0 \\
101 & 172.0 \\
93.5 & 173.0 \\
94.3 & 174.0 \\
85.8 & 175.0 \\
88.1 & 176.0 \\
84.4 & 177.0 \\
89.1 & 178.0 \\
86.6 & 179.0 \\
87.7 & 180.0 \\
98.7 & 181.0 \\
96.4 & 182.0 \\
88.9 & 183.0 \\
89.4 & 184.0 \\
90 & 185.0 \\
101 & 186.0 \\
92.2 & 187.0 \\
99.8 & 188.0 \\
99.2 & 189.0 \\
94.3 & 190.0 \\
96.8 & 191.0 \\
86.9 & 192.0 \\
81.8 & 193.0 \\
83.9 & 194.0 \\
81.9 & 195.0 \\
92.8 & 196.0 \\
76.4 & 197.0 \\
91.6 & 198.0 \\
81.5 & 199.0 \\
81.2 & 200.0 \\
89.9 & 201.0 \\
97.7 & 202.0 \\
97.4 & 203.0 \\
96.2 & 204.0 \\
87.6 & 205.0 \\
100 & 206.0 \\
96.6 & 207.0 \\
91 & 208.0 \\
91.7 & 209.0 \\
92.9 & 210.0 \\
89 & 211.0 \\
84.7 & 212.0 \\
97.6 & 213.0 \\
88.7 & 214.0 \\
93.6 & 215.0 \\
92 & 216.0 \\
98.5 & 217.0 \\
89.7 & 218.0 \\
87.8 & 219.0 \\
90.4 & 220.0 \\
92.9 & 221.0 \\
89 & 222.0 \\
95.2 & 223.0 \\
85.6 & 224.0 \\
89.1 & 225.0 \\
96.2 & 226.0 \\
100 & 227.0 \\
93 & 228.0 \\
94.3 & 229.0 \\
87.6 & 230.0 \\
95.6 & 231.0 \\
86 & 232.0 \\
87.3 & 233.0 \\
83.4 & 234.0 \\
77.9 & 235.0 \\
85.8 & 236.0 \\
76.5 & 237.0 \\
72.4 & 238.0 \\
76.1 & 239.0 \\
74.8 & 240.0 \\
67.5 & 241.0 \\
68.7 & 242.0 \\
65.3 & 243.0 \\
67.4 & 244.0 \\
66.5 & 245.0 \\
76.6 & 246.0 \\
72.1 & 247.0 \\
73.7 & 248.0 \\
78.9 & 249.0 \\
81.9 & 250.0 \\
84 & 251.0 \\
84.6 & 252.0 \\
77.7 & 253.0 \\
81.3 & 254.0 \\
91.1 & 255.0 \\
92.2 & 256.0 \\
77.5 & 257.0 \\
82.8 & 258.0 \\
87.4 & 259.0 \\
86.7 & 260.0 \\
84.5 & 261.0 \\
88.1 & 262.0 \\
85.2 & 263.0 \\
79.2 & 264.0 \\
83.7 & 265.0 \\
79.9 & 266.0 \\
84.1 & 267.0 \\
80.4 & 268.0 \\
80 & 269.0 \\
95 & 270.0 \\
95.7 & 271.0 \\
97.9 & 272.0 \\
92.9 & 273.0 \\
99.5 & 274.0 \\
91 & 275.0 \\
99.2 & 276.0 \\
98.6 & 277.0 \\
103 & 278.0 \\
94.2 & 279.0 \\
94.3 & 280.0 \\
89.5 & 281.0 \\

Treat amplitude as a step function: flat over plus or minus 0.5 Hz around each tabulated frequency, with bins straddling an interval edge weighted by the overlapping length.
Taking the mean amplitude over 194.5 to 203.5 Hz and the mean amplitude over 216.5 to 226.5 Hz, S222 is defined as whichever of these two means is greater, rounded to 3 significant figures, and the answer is 91.4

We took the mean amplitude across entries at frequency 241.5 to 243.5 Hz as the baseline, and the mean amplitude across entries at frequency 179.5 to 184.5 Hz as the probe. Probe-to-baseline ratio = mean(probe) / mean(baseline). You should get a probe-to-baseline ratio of 1.38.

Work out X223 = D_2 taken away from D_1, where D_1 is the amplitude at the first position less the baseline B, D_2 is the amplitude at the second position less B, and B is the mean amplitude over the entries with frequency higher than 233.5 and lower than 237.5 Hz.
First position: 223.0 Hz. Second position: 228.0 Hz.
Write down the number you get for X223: 2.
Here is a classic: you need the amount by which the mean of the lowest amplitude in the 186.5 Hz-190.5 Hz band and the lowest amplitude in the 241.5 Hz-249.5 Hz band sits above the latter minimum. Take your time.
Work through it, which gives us 13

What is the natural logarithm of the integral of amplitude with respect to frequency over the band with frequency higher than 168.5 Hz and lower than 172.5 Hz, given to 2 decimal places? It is 6.00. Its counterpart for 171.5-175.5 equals 5.93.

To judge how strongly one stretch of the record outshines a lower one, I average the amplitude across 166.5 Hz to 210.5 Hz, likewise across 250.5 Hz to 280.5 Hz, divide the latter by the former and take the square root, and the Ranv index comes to 0.98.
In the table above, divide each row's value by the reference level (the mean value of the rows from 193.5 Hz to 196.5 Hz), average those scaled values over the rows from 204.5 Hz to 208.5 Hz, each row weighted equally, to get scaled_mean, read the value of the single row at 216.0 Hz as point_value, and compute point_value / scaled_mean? 85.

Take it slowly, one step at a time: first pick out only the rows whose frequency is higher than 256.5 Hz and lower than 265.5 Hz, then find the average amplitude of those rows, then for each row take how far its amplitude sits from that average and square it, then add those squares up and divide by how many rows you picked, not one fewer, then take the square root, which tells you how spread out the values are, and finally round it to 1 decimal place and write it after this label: 3.4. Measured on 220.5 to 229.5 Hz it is 4.1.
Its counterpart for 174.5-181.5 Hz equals 4.4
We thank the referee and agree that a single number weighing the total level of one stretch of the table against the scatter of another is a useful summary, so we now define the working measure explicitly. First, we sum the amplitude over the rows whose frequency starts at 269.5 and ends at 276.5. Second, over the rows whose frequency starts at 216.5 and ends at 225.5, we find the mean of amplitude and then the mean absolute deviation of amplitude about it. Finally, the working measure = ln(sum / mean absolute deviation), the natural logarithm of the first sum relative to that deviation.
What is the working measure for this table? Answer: 5.38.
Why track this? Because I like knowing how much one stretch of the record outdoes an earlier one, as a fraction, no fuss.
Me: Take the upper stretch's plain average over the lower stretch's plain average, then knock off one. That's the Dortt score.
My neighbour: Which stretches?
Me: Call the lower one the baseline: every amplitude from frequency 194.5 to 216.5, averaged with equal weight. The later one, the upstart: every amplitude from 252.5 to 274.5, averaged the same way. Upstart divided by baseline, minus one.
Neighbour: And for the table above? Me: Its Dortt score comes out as -0.045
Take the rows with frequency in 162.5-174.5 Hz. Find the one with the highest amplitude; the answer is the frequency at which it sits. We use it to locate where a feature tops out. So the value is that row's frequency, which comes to 164.0 Hz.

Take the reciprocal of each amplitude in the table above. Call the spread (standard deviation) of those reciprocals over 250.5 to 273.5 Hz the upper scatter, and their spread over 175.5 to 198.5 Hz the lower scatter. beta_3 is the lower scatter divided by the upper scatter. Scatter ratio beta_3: 1.0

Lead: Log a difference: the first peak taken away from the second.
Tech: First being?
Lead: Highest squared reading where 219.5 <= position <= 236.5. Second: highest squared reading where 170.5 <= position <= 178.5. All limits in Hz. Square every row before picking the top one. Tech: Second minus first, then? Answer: 1025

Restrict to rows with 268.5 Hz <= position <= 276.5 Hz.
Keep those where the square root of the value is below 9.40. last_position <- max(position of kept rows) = 269.0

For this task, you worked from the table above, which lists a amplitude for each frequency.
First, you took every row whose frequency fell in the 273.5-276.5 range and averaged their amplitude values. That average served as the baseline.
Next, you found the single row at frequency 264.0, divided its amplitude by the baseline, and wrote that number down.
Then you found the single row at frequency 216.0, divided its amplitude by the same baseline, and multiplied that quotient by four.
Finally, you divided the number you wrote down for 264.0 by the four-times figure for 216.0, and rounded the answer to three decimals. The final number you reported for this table 0.215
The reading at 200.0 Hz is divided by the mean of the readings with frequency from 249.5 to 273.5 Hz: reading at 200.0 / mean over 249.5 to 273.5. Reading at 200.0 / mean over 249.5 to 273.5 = 0.95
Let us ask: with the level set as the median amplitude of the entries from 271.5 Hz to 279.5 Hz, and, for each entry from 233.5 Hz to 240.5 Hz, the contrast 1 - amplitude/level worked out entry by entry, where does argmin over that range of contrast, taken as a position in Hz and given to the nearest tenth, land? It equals 236.0 Hz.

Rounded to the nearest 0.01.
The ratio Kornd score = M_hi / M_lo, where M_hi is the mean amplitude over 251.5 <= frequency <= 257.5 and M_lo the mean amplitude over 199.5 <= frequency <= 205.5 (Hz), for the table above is 0.92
